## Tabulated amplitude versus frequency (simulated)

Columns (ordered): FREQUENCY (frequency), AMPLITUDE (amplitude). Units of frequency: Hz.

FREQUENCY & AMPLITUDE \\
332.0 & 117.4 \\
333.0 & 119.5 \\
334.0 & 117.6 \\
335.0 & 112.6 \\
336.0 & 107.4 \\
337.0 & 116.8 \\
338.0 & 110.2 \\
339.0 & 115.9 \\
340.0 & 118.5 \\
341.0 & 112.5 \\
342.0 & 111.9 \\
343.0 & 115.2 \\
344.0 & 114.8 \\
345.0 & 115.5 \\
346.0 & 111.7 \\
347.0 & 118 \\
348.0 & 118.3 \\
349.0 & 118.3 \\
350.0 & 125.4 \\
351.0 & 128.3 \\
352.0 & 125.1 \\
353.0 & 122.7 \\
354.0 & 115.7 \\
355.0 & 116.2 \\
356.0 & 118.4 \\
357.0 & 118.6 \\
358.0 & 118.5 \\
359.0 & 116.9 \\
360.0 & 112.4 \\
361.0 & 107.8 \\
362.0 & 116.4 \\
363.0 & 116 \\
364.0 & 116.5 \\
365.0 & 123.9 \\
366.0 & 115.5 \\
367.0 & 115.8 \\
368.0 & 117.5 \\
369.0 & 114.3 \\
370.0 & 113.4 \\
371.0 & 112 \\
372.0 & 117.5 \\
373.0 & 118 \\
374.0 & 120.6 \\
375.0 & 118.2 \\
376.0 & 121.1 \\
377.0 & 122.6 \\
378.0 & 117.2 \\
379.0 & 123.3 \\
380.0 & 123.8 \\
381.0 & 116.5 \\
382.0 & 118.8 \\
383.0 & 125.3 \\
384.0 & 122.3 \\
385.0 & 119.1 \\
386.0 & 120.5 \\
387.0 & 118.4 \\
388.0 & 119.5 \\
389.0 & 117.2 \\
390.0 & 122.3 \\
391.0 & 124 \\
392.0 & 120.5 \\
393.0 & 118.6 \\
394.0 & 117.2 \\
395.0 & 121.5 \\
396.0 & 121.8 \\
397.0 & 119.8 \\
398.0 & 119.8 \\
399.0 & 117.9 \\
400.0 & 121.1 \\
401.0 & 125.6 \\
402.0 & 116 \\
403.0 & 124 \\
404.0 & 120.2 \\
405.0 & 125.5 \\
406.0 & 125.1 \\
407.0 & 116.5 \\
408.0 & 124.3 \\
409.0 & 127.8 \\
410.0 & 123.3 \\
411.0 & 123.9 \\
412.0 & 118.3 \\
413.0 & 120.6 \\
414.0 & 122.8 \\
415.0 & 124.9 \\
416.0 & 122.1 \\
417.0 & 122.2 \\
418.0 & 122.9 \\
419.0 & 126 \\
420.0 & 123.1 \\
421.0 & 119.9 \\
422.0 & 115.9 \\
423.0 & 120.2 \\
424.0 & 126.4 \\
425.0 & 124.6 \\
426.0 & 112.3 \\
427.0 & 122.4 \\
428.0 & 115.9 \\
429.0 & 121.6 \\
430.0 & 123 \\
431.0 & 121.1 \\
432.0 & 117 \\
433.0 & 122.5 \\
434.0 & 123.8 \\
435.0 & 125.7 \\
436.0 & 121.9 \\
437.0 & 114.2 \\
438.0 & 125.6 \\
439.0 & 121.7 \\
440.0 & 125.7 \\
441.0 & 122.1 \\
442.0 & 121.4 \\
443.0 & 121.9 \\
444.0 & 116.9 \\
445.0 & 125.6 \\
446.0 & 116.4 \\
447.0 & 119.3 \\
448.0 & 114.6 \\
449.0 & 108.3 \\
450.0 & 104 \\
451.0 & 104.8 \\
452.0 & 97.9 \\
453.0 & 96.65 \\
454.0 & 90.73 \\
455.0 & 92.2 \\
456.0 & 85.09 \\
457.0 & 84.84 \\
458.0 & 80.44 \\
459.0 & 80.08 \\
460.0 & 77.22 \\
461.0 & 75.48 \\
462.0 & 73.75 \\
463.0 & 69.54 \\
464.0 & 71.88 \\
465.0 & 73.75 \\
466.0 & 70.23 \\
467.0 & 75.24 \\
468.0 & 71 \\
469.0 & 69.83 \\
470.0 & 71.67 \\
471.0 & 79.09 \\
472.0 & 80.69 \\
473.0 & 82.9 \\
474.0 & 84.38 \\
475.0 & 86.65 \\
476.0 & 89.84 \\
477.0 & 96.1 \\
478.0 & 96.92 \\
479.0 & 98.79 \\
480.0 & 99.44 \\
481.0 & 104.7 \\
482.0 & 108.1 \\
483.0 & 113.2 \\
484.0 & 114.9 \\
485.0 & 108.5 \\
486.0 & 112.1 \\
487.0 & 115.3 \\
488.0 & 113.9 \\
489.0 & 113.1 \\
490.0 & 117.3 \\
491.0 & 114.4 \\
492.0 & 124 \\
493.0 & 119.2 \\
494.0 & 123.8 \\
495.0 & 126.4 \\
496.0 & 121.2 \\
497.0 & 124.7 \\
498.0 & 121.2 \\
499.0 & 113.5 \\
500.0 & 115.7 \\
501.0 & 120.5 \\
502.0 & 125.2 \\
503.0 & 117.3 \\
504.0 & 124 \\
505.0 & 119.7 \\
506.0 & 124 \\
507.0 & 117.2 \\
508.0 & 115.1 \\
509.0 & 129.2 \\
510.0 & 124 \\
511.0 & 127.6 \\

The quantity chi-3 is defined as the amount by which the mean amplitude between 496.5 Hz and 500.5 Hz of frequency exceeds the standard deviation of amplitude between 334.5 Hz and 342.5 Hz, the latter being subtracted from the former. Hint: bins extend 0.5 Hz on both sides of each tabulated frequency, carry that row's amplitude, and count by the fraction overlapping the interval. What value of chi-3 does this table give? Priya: 115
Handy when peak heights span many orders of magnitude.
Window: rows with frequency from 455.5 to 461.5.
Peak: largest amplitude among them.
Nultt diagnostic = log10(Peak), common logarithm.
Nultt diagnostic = 1.93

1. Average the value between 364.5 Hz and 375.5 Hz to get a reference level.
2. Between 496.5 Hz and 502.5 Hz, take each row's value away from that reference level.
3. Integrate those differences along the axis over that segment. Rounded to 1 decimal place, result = -19.0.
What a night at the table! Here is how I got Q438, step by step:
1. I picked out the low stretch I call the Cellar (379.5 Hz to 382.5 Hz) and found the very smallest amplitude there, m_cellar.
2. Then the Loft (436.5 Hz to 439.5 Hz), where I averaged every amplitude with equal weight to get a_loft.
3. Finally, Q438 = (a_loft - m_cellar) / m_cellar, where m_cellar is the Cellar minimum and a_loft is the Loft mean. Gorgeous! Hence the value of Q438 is 0.034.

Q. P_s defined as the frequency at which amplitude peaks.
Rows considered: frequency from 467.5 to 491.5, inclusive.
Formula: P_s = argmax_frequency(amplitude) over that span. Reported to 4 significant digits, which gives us 490.0 Hz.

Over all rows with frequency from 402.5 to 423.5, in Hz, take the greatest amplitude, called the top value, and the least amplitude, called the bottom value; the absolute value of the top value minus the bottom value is 12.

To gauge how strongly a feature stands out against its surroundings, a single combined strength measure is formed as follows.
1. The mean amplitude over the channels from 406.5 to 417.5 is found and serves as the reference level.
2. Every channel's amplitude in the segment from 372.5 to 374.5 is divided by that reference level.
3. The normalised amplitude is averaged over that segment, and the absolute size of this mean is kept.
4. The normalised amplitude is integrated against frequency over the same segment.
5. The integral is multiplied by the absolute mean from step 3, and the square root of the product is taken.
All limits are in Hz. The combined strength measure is 1.38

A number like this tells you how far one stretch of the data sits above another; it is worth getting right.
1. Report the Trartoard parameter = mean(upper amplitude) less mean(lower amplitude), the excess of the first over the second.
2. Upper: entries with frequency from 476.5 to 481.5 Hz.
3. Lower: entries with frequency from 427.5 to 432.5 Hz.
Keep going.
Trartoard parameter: -21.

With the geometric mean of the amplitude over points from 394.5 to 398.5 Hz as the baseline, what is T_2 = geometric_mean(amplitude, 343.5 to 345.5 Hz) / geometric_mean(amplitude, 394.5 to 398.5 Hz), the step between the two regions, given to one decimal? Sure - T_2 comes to 1.0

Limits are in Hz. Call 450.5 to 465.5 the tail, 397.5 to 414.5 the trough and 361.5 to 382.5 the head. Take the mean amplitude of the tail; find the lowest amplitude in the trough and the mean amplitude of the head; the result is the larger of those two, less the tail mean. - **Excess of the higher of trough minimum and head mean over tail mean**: 34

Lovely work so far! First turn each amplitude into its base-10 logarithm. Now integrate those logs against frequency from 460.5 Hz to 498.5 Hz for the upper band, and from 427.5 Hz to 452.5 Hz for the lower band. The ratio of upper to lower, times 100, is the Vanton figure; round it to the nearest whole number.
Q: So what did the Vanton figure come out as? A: 145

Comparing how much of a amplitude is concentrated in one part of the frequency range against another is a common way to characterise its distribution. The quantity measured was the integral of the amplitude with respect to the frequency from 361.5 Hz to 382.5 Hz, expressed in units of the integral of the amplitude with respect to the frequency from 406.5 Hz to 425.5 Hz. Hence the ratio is 1.07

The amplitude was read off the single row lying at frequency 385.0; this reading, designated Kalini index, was 119.1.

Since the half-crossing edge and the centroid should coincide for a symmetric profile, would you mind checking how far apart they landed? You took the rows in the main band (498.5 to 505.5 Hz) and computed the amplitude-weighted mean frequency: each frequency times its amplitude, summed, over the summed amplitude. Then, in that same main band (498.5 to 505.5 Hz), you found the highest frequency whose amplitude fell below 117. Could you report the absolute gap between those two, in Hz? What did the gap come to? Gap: 2.0 Hz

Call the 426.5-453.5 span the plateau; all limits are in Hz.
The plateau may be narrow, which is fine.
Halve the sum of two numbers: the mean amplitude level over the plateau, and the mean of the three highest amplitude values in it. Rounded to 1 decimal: 121.6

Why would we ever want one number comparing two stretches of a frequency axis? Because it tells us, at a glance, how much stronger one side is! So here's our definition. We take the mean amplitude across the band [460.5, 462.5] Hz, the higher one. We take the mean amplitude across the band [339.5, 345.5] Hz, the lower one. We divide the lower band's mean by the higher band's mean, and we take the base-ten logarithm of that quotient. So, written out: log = 0.19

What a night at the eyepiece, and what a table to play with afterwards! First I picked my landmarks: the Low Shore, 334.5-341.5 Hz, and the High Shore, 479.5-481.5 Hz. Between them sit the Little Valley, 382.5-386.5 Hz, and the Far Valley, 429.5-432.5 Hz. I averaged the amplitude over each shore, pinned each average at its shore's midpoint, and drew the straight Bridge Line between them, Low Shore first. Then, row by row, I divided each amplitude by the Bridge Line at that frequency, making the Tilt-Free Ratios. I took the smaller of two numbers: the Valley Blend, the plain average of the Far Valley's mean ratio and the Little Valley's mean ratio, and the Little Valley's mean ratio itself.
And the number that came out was 1.11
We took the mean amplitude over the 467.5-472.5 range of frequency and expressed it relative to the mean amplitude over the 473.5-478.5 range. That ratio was 0.82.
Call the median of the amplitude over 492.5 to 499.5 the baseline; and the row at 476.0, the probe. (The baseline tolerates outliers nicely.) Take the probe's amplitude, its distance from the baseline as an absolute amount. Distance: 31.4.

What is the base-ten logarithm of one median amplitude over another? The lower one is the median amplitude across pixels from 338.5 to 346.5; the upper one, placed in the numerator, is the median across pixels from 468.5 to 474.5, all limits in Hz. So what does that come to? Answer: -0.16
